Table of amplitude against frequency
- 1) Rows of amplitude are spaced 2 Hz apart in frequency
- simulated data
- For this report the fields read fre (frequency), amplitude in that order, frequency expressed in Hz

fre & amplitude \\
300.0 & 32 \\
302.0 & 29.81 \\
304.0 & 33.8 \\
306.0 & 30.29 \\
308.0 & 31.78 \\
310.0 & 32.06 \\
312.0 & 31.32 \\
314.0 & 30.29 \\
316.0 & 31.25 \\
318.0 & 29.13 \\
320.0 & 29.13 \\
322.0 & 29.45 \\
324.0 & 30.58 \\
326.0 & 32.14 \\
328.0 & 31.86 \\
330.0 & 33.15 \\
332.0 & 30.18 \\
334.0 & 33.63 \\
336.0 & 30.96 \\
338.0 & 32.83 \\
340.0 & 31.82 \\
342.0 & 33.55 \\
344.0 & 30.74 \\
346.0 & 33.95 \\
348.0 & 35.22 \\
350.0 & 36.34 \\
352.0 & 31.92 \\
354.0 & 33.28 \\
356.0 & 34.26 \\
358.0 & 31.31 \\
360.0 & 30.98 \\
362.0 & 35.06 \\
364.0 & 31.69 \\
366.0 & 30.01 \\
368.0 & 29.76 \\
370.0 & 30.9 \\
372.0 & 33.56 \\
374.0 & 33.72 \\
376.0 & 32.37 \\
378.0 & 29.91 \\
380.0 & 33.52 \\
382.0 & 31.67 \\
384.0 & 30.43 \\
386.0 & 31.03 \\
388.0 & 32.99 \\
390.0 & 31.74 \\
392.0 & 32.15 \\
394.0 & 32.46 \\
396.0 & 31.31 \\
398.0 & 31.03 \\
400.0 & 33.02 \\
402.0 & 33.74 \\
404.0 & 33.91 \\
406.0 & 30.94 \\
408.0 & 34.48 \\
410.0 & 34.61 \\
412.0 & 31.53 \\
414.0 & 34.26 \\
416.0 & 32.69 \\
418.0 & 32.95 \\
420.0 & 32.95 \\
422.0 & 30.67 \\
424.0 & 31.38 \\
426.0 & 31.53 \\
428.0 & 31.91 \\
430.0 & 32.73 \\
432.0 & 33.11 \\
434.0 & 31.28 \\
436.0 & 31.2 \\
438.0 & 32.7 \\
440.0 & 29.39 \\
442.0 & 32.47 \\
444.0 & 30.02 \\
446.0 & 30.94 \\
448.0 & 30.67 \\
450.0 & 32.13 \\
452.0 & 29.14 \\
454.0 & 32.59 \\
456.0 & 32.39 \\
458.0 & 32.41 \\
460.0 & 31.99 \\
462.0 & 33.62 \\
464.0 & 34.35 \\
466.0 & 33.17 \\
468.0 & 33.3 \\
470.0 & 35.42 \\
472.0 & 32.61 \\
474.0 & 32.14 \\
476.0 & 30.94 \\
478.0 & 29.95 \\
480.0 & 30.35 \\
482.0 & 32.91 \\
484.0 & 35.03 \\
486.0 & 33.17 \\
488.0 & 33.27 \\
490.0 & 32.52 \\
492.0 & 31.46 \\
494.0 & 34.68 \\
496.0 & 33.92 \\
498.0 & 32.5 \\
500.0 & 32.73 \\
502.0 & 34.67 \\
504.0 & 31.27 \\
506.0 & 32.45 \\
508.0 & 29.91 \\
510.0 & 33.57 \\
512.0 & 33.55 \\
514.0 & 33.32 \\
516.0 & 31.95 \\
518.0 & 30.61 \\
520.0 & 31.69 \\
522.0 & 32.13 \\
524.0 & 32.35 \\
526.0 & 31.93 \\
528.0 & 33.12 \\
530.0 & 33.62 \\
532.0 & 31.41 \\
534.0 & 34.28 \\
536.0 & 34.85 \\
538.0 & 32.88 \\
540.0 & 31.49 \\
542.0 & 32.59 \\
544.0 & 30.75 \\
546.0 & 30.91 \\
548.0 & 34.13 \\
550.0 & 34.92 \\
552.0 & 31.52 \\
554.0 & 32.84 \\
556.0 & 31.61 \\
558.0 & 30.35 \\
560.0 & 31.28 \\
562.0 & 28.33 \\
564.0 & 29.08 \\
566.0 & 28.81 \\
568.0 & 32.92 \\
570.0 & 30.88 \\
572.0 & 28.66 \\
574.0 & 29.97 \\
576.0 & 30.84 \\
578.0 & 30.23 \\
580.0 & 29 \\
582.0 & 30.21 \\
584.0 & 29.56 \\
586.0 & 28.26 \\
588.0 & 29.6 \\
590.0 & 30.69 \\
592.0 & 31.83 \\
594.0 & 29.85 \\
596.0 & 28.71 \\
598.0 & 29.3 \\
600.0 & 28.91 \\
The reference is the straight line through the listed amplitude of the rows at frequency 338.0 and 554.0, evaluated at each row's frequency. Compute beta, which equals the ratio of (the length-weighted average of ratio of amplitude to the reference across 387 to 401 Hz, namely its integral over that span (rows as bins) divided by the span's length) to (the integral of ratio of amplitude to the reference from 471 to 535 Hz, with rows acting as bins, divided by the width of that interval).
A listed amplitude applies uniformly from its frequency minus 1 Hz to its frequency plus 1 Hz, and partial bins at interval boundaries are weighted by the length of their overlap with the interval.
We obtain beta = 0.99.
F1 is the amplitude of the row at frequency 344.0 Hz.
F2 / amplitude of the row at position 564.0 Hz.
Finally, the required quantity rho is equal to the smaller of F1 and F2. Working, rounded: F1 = 30.74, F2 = 29.08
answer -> 29.1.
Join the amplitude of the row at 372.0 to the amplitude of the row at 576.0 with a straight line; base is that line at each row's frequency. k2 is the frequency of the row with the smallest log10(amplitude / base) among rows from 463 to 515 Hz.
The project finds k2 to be 478.0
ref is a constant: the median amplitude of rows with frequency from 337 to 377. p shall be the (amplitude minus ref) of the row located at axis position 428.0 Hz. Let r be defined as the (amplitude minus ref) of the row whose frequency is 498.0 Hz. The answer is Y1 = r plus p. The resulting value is -0.8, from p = -0.7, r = 0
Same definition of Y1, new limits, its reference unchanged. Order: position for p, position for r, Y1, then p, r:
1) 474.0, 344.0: -2.3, -0.5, -2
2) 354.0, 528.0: 1.2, 0.7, 1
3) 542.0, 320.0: -3.5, 0.0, -3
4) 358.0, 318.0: -4.8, -1.3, -3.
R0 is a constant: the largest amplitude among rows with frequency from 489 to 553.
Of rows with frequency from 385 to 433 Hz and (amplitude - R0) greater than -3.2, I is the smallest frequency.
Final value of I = 388.0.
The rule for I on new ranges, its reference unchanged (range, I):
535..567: 536.0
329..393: 330.0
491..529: 494.0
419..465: 420.0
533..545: 534.0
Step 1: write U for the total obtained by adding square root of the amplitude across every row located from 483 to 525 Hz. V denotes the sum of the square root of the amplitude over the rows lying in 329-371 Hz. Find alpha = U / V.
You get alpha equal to 1.00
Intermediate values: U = 120.1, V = 119.6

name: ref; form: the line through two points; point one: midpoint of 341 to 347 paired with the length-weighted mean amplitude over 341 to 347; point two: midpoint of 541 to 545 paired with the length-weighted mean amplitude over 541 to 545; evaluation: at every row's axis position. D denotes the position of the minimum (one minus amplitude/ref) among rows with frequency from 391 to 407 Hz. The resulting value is 404.0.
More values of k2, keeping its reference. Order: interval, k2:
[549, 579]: 562.0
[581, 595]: 586.0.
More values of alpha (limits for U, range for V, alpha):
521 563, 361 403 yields 1.00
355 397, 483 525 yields 0.99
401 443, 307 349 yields 1.01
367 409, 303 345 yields 1.01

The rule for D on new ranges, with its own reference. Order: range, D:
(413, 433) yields 414.0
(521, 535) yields 534.0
